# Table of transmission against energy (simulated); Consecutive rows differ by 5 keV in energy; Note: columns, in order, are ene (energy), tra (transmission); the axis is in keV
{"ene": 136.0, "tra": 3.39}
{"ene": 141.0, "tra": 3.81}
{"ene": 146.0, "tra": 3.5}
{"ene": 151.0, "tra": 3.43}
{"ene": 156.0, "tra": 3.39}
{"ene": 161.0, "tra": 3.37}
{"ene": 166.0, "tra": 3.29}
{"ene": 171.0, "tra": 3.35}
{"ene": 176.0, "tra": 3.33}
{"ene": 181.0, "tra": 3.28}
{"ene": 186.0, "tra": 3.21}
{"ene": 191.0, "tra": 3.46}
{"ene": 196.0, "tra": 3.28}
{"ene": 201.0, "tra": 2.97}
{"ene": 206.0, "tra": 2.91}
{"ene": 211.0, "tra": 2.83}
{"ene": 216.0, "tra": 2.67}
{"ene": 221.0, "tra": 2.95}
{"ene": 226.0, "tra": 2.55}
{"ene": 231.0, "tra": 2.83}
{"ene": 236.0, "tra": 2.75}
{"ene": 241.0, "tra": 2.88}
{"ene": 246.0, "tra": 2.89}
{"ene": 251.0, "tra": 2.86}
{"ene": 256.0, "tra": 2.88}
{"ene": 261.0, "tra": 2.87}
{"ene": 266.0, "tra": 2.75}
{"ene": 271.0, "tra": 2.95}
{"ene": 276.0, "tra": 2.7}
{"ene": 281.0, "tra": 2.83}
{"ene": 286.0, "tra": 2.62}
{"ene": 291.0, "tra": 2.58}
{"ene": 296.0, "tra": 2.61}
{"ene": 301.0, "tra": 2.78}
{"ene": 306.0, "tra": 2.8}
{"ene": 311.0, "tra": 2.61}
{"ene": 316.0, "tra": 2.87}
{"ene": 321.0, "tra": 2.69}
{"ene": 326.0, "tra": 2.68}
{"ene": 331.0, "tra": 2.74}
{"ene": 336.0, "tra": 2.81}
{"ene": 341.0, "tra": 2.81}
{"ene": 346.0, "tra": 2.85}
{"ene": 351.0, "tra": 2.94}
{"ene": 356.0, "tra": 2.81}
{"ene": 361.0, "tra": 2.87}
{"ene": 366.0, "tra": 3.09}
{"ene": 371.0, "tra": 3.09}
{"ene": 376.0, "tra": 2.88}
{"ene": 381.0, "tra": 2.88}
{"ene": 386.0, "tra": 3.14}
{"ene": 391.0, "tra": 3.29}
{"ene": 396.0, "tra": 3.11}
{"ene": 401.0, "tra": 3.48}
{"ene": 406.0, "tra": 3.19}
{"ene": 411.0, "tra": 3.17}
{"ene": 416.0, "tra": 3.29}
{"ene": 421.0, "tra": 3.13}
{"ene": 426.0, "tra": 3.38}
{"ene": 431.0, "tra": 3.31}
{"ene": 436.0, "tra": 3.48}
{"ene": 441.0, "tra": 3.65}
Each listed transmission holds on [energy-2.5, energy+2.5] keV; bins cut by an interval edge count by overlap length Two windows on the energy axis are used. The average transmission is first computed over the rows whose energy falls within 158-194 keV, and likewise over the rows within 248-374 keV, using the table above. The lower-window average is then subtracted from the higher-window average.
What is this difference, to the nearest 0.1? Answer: -0.5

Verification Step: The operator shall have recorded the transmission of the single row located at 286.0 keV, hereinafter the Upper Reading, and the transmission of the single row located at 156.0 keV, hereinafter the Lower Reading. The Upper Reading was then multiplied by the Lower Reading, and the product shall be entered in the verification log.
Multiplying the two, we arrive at 8.88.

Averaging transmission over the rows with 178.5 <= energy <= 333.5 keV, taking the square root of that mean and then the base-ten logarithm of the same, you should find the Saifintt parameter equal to 0.23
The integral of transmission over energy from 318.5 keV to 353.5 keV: 98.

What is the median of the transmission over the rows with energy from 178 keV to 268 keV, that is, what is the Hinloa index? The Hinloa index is 2.88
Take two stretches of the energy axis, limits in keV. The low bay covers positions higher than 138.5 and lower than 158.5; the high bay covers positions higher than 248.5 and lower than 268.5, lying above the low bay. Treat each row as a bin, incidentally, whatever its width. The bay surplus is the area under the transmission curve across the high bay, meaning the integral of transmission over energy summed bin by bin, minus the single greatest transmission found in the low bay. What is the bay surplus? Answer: 53.0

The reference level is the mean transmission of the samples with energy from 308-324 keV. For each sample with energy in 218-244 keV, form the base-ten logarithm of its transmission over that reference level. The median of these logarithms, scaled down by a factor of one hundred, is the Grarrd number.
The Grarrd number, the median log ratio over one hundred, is 0.0002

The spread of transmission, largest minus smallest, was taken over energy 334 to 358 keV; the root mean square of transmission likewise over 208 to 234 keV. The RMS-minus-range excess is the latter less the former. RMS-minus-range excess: 2.64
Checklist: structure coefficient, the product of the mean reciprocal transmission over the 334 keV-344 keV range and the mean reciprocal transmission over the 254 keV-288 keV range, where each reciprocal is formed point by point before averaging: 0.127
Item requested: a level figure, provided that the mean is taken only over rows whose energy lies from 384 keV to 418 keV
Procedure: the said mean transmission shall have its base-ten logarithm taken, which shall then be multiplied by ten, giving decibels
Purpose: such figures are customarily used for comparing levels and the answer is 5.10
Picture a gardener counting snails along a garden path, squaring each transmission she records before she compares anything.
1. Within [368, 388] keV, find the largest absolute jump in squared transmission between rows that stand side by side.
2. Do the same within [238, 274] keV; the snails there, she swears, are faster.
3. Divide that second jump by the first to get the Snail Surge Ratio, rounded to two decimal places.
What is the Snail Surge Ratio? 0.73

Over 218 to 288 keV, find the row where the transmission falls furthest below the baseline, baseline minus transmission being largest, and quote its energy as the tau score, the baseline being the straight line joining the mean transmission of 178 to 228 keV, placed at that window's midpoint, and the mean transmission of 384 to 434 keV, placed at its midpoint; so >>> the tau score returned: 226.0 keV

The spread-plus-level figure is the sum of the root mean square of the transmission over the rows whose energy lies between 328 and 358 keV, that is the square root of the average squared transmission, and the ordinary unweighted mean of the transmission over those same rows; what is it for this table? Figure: 5.7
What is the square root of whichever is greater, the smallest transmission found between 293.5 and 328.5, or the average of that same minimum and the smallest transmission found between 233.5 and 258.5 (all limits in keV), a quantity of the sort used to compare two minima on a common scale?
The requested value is 1.64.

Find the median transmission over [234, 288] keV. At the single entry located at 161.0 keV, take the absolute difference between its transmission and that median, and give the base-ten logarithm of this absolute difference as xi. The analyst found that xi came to -0.29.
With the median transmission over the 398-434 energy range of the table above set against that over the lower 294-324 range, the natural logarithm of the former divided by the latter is 0.18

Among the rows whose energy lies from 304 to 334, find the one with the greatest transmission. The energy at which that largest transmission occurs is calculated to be 316.0 keV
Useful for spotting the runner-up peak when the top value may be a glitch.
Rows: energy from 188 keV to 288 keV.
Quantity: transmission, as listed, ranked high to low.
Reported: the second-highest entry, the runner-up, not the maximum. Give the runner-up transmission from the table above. 3.28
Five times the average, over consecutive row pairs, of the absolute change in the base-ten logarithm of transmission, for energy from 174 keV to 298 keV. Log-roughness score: 0.106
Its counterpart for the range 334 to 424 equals 0.094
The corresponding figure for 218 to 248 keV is 0.143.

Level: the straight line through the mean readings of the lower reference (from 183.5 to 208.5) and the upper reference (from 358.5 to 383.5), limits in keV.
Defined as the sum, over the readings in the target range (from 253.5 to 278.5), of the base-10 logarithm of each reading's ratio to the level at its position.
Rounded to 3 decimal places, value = -0.188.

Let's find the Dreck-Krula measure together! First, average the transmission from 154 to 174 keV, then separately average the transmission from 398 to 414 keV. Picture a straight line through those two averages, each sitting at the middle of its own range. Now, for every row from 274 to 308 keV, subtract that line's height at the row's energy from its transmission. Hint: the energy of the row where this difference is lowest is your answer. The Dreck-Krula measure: 291.0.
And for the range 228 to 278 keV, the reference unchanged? 276.0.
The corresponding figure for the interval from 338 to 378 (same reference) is 341.0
